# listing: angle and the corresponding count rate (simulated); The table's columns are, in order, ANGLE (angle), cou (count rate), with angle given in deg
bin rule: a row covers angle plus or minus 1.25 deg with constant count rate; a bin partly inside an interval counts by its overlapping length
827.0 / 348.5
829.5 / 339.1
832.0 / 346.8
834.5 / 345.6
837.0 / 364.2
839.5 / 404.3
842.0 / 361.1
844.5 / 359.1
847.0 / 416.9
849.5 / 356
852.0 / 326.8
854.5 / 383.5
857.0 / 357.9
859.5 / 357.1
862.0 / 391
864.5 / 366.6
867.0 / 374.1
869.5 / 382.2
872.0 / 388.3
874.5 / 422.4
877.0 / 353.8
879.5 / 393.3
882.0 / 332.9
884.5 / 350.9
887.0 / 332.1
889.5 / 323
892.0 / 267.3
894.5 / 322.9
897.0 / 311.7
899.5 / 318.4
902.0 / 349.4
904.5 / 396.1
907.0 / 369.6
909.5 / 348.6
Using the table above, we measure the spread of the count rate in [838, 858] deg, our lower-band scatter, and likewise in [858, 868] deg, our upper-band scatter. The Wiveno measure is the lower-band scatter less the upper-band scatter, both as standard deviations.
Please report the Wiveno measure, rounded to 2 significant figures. 15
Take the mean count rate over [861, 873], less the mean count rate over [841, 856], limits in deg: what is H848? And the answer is 13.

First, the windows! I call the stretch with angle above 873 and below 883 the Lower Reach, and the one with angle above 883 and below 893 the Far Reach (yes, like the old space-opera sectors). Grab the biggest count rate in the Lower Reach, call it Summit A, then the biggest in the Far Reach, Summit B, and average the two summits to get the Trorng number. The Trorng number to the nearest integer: 387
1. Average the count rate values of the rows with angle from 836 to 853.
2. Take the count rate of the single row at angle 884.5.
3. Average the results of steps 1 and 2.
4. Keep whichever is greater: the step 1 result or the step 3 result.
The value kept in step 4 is 370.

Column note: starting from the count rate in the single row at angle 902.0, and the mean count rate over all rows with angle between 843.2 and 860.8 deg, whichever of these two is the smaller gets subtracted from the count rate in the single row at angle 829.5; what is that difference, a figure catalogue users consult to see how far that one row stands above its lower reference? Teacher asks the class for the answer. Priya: -10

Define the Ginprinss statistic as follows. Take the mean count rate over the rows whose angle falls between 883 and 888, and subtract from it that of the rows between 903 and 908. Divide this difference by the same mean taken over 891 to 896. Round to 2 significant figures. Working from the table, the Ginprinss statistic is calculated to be -0.14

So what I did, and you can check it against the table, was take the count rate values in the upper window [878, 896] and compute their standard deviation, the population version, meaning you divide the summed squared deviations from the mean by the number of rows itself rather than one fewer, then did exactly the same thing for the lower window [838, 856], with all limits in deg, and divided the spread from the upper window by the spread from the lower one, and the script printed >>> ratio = 1.2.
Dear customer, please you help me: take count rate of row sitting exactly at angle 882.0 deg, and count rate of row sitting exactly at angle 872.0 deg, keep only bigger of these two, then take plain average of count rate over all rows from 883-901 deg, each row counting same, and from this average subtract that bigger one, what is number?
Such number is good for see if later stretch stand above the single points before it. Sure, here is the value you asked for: -70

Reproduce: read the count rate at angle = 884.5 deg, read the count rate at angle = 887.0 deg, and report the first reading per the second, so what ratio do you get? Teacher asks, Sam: 1.06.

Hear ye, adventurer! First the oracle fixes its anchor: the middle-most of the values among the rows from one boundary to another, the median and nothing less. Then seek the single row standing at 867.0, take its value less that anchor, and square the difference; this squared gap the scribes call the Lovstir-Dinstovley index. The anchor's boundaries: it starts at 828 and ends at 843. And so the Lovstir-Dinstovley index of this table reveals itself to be 406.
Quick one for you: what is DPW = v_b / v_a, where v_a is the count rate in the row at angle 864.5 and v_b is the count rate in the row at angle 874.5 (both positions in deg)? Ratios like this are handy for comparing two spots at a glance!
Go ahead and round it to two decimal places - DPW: 1.15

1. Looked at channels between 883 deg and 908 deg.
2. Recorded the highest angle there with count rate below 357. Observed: 902.0 deg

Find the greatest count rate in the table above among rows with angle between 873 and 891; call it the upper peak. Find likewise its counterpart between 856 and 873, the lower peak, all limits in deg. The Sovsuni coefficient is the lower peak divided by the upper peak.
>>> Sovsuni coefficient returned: 0.926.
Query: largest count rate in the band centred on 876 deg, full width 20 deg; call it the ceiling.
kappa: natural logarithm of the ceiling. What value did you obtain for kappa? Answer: 6.05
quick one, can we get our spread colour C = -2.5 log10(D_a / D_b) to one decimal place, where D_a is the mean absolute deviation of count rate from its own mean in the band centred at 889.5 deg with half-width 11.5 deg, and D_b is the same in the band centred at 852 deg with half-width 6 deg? 0.2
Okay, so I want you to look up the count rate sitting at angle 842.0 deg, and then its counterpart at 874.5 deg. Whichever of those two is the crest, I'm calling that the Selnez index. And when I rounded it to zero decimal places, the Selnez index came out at 422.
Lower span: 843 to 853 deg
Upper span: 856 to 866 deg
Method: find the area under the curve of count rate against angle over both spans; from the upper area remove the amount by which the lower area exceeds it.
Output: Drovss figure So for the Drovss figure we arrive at 3716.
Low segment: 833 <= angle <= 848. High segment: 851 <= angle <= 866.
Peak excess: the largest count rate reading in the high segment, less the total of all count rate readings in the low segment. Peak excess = -1860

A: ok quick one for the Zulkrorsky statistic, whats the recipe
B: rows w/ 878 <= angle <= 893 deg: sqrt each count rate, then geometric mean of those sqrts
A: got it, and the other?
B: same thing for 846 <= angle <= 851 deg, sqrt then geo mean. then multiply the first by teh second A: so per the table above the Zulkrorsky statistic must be 357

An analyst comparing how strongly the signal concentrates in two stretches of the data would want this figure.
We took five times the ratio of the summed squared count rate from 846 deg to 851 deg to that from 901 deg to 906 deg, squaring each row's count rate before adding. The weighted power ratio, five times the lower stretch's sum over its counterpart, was 5.4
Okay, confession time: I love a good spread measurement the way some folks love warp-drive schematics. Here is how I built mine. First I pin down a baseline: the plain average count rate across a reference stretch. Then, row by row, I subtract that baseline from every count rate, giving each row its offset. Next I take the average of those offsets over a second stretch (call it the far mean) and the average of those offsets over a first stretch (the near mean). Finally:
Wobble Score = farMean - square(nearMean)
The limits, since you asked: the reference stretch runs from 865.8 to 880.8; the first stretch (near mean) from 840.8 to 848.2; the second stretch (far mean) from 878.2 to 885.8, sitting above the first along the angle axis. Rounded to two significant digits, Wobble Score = -71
